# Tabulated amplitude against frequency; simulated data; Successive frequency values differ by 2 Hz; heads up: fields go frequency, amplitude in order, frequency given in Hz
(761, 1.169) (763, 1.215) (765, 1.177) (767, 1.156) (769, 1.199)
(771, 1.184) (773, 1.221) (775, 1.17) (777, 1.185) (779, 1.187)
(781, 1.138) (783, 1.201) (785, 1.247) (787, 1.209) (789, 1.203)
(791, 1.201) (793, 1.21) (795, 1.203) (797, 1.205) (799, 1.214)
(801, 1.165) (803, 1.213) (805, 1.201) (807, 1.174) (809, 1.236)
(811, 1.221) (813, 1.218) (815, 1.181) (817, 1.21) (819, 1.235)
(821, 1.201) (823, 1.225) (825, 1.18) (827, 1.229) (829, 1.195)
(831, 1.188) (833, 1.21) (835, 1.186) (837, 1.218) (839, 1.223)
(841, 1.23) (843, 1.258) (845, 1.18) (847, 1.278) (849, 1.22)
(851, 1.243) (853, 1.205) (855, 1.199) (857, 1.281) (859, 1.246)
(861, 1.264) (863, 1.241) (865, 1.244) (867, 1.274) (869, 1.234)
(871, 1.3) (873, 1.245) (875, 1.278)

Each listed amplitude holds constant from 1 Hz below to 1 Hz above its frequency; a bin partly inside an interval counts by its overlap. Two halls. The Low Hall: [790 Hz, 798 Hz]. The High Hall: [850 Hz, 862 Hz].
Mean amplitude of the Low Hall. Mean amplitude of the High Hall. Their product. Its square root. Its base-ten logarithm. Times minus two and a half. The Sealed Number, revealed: -0.218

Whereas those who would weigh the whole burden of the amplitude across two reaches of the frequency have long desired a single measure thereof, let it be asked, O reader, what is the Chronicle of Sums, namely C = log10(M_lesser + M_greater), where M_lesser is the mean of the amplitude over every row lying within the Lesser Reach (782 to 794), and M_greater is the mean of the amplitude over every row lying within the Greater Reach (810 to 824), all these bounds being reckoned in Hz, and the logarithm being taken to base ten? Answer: 0.385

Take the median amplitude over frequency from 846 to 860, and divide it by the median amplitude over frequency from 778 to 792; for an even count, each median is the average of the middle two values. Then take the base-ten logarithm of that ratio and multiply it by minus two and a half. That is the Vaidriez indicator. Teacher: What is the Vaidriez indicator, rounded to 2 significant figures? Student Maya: -0.037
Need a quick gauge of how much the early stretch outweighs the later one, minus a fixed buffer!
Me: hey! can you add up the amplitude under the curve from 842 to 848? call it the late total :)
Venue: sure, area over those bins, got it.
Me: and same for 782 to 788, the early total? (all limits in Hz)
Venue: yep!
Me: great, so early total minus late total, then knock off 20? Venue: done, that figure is -20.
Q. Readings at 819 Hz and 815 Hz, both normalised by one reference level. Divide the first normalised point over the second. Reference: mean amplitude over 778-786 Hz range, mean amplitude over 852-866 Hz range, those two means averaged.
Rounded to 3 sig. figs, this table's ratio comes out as 1.05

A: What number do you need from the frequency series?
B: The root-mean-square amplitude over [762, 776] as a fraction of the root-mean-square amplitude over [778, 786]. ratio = 0.996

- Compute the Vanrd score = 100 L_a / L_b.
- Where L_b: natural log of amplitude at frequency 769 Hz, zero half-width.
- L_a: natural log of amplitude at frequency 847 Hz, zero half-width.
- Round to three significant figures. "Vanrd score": 135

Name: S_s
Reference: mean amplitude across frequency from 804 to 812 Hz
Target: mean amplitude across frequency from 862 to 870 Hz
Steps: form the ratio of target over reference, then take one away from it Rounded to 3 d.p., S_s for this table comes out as 0.033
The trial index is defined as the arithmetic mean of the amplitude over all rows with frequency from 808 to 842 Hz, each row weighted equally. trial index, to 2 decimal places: 1.21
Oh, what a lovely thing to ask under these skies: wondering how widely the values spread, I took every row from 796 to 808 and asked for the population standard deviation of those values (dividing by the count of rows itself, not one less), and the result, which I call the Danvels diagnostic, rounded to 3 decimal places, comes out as 0.019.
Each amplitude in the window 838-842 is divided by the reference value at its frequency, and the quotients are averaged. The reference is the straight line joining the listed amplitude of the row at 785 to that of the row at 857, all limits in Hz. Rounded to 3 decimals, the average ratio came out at 0.963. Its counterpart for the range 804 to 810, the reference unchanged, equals 0.957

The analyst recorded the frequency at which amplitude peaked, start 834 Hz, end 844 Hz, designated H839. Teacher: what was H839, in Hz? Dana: 843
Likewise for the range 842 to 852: 847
